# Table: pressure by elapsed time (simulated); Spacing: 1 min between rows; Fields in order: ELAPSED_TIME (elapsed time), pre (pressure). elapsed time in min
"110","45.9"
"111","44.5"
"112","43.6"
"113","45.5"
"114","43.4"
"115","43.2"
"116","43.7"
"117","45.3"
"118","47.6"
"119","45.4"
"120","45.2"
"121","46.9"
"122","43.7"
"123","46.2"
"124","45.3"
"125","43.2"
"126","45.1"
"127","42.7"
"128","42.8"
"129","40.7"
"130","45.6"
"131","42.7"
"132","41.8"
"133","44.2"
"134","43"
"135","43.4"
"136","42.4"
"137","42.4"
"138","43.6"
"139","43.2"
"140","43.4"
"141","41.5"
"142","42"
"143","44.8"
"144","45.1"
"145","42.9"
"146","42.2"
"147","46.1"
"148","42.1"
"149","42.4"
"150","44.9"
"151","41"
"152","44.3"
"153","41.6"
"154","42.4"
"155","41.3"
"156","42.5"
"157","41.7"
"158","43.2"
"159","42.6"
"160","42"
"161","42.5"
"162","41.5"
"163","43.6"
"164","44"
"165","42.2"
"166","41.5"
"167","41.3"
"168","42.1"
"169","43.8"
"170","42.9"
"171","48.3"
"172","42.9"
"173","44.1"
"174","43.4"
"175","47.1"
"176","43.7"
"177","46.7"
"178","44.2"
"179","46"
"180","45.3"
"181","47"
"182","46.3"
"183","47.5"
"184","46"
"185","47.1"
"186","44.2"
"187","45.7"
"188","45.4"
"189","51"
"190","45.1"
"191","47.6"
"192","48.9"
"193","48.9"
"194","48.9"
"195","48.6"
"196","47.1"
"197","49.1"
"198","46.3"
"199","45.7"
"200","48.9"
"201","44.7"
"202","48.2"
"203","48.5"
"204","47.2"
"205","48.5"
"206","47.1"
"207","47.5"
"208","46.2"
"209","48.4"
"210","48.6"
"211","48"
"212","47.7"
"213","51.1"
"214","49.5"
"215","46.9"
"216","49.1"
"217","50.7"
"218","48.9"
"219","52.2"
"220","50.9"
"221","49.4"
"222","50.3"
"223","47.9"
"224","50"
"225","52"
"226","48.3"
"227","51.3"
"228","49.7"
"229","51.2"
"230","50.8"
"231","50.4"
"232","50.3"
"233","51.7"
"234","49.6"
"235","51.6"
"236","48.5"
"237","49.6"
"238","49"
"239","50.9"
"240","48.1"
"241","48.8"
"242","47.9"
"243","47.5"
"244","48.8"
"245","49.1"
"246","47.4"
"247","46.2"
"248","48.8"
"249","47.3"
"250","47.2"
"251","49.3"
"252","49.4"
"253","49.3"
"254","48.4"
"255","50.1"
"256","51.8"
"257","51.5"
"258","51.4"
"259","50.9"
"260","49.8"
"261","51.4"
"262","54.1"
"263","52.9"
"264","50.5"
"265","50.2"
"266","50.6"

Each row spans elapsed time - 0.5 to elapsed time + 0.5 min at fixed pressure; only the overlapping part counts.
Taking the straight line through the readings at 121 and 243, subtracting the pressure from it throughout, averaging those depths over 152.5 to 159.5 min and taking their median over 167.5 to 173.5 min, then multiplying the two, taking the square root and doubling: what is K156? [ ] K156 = 9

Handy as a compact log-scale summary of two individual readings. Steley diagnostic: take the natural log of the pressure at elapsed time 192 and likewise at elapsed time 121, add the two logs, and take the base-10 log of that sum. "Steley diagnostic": 0.889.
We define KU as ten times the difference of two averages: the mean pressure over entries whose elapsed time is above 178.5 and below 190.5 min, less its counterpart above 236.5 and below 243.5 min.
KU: -24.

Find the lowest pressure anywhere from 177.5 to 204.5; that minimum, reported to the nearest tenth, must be 44.2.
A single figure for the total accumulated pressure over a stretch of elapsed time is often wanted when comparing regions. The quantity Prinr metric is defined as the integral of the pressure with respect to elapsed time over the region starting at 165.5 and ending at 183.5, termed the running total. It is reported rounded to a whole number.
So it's 804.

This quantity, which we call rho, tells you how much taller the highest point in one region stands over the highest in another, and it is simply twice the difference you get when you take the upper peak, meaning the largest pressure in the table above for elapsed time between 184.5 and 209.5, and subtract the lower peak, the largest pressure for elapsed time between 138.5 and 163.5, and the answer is 10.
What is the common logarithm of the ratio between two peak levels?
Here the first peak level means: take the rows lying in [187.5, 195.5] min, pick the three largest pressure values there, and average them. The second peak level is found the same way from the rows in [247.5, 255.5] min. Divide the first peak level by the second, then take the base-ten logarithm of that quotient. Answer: 0.00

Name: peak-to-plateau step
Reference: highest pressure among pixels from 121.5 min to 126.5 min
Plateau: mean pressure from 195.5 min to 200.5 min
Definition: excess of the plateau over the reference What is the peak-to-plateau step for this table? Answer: 1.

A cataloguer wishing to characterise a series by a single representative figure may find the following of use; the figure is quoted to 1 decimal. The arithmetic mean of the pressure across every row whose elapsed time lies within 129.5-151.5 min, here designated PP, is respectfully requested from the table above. 43.2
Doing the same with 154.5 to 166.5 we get 42.4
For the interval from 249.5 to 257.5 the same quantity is 49.6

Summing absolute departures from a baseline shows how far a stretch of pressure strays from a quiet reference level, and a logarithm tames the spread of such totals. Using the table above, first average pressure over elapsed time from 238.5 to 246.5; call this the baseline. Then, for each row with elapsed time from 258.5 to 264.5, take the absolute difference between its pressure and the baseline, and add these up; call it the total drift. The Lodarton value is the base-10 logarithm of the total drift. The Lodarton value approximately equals 1.3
